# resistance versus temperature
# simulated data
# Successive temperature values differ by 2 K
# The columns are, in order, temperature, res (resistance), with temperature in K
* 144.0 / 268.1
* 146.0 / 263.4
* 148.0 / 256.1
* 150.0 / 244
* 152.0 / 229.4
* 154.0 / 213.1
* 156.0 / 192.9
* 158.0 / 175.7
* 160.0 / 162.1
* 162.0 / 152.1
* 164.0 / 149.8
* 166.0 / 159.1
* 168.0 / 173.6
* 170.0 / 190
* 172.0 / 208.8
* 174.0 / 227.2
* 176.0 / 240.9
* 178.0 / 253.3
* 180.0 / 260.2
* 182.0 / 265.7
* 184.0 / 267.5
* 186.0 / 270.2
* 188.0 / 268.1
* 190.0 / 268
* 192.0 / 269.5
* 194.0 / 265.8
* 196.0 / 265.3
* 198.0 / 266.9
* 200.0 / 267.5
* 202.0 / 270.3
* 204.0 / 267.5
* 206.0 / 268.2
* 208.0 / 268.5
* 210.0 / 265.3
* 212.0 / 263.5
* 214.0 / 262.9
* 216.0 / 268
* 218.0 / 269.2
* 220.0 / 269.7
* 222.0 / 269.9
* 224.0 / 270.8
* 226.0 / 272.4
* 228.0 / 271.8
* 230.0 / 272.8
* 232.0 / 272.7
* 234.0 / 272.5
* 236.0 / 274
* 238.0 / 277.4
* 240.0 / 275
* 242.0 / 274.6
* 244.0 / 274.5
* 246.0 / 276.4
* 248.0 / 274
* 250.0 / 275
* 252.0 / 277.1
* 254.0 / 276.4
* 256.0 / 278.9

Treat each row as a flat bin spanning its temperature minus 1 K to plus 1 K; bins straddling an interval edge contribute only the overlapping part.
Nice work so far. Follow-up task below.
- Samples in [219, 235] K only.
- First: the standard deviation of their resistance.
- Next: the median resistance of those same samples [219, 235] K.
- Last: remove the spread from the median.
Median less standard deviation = 271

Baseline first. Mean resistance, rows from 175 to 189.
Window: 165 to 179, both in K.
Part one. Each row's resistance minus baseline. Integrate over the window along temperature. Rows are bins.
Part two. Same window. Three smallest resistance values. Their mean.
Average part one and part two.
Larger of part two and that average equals 174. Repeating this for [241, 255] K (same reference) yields 274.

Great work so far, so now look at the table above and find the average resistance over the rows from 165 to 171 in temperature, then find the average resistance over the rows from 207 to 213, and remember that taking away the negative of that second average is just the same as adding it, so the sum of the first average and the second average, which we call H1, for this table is 440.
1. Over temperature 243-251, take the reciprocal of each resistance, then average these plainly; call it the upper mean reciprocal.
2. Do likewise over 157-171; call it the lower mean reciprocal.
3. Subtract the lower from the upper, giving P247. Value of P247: -0.0024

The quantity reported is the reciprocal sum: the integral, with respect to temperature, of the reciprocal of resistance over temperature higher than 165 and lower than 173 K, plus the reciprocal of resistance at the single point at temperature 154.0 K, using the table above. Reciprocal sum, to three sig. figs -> 0.0489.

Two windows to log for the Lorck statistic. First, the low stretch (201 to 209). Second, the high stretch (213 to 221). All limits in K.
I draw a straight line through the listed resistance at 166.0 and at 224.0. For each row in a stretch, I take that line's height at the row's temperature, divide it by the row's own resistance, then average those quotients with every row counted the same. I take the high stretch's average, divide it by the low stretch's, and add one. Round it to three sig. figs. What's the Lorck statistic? 2.10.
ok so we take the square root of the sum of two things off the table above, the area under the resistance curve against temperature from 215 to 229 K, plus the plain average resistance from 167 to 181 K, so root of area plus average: 63.3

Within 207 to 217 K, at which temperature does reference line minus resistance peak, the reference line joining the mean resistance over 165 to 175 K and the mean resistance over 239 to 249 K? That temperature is 214.0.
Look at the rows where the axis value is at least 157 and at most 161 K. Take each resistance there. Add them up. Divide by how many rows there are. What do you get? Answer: 169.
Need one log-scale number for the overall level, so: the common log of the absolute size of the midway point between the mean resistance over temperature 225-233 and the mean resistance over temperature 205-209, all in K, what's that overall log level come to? 2.43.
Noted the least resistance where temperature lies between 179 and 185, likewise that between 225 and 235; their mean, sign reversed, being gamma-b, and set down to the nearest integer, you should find -266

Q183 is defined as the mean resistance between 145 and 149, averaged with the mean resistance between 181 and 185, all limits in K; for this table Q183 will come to 263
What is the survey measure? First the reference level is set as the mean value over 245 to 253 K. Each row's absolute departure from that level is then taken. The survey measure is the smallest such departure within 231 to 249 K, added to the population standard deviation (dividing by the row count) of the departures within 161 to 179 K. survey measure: 38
